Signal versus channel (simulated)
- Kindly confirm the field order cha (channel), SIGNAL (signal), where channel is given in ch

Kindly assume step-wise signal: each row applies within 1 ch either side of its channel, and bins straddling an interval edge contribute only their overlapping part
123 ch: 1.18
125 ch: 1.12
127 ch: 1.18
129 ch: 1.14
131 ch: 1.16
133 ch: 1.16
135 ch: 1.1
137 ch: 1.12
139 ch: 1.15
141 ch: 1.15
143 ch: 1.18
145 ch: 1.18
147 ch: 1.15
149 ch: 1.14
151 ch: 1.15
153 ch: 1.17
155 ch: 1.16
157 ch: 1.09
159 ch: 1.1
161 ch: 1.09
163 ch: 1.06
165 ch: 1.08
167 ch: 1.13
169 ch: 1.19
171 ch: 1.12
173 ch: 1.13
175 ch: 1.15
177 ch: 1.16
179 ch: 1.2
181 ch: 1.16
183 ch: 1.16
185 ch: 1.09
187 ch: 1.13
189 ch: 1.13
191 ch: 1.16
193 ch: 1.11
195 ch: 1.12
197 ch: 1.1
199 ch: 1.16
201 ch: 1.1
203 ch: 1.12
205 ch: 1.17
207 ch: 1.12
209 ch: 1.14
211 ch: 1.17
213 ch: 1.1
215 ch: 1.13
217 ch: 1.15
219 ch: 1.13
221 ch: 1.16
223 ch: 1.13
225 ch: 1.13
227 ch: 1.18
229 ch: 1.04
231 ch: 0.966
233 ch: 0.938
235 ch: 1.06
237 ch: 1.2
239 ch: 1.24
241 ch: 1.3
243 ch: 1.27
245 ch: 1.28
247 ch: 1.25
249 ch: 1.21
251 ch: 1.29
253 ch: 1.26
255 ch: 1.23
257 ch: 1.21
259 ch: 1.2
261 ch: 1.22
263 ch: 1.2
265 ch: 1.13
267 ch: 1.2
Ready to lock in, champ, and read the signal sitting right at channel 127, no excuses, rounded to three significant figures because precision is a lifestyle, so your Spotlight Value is 1.18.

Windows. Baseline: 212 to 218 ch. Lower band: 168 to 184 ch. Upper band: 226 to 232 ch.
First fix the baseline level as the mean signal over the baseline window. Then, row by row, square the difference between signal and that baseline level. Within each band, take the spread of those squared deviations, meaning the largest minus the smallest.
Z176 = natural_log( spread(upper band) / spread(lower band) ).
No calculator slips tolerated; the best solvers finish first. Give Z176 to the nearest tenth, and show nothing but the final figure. 1.5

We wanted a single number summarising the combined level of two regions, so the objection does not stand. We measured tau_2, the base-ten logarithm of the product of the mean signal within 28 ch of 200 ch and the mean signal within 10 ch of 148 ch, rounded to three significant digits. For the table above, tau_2 0.118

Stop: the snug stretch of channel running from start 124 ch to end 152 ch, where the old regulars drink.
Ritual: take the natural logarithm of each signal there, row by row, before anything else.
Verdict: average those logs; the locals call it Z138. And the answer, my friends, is 0.138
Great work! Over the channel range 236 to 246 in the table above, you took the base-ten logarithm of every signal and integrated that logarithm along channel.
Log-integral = 1.0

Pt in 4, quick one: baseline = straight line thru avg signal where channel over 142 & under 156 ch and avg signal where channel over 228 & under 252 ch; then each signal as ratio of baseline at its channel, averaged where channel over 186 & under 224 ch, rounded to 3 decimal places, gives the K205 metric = 0.971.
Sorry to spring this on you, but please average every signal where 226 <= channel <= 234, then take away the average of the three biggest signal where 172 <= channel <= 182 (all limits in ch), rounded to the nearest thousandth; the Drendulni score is -0.142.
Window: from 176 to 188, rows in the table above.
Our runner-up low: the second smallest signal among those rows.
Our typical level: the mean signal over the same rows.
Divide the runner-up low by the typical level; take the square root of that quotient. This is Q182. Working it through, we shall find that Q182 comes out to 0.991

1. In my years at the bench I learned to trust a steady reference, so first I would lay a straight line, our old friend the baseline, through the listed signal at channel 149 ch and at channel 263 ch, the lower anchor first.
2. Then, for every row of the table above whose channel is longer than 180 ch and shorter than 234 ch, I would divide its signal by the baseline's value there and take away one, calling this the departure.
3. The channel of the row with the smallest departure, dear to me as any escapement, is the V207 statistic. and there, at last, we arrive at 233 ch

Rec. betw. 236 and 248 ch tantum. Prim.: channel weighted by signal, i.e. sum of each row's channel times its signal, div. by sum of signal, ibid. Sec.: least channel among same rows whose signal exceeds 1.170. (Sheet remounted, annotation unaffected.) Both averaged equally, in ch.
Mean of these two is 239.5 ch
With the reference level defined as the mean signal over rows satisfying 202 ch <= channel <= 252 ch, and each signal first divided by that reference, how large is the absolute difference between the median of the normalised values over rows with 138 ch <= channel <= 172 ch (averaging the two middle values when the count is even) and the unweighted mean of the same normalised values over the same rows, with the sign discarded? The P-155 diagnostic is 0.013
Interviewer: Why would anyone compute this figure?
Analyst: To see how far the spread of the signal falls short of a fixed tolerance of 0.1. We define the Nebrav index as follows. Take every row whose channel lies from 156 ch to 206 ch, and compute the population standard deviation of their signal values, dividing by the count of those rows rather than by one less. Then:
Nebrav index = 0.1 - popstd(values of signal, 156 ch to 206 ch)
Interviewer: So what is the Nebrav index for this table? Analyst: 0.065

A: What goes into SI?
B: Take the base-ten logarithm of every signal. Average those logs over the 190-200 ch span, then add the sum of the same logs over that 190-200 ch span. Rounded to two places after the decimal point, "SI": 0.32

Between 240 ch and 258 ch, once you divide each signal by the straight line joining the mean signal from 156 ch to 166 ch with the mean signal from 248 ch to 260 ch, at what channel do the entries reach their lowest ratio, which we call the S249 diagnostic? 257 ch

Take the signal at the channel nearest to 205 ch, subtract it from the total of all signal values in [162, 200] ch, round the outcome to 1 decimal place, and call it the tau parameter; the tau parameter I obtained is 20.4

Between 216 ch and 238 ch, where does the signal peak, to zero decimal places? 237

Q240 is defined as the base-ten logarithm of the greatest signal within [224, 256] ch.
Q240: 0.114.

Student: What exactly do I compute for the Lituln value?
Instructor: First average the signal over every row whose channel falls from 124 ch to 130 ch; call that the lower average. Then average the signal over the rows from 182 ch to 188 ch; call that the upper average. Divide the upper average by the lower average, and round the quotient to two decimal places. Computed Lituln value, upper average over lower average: 0.98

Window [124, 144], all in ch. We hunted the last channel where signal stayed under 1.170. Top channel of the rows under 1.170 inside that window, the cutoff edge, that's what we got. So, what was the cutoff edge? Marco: 141 ch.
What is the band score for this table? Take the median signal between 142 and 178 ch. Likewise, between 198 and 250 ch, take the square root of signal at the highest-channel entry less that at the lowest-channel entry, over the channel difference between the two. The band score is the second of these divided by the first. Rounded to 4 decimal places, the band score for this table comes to 0.0004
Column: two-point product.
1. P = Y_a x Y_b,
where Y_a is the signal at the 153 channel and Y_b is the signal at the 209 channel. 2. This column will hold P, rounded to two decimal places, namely 1.33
